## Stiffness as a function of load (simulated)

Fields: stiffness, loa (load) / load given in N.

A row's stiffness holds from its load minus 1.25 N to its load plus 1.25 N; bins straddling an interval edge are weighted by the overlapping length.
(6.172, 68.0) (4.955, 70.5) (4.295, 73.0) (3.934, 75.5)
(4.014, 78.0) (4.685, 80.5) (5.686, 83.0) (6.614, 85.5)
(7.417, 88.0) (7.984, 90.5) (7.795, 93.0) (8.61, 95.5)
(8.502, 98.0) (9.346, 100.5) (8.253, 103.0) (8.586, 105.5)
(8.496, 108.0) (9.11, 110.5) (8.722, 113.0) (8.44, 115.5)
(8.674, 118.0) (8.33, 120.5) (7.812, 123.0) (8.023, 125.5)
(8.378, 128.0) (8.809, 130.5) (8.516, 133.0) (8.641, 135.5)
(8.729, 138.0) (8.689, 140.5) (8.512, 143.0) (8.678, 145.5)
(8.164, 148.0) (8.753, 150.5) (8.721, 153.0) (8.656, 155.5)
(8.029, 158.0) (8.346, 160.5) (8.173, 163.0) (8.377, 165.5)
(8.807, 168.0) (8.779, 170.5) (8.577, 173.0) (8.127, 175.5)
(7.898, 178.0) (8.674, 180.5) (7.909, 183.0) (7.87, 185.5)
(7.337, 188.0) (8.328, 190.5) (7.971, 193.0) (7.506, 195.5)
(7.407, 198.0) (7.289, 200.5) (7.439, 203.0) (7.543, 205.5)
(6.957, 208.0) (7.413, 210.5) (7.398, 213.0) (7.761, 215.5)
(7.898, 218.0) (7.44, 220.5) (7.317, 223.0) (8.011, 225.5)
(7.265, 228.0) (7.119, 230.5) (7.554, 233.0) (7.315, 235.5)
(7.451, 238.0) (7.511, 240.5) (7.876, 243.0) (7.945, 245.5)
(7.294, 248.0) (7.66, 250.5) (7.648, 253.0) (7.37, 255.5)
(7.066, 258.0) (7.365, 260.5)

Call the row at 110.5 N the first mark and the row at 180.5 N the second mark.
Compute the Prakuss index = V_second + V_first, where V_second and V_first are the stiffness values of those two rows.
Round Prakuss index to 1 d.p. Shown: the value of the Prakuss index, 17.8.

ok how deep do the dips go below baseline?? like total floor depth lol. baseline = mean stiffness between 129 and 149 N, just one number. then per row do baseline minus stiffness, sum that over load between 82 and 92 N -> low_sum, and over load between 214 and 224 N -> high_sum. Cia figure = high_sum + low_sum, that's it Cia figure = 11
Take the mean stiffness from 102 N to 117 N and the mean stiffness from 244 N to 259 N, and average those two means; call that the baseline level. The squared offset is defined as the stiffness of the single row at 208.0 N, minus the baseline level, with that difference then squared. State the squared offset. 1.2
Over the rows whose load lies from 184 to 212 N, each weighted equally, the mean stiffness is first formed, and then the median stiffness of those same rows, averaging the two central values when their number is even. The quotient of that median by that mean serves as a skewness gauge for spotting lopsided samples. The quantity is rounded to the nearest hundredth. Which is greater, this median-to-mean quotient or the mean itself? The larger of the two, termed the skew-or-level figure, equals 7.55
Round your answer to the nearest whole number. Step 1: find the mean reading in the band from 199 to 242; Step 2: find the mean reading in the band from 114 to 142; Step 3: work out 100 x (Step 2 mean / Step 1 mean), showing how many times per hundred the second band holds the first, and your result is 114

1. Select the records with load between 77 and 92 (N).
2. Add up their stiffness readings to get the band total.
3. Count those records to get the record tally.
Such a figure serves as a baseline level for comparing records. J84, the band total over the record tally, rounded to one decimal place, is 6.1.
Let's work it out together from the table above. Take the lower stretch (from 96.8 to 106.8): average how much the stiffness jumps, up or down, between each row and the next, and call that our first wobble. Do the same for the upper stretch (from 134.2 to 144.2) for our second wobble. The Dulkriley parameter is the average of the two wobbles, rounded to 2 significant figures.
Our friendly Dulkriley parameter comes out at 0.43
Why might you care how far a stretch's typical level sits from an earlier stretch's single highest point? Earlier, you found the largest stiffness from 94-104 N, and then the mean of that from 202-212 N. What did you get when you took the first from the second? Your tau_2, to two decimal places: -2.01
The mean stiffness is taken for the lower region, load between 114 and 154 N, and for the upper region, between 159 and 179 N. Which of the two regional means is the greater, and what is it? 8.492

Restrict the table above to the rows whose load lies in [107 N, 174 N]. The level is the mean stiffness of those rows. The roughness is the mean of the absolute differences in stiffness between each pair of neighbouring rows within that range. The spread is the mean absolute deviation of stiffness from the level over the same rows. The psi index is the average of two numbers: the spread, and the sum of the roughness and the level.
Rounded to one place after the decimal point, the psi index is 4.5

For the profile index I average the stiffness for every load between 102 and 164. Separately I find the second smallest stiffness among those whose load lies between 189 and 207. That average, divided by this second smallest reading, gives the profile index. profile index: 1.15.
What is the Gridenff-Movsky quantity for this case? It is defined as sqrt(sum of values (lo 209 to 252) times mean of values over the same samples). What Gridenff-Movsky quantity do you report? 31.1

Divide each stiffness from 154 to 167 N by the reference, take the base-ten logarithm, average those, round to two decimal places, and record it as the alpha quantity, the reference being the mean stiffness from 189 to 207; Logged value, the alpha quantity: 0.04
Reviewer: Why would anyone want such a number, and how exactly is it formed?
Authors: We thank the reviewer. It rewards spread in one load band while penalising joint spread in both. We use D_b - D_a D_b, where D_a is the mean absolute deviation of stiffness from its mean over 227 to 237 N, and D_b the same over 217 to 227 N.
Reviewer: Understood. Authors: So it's 0.25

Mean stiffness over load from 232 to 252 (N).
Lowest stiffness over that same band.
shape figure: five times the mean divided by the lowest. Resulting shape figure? 5.19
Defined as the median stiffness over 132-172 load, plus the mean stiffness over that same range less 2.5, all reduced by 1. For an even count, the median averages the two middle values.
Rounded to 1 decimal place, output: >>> 13.7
